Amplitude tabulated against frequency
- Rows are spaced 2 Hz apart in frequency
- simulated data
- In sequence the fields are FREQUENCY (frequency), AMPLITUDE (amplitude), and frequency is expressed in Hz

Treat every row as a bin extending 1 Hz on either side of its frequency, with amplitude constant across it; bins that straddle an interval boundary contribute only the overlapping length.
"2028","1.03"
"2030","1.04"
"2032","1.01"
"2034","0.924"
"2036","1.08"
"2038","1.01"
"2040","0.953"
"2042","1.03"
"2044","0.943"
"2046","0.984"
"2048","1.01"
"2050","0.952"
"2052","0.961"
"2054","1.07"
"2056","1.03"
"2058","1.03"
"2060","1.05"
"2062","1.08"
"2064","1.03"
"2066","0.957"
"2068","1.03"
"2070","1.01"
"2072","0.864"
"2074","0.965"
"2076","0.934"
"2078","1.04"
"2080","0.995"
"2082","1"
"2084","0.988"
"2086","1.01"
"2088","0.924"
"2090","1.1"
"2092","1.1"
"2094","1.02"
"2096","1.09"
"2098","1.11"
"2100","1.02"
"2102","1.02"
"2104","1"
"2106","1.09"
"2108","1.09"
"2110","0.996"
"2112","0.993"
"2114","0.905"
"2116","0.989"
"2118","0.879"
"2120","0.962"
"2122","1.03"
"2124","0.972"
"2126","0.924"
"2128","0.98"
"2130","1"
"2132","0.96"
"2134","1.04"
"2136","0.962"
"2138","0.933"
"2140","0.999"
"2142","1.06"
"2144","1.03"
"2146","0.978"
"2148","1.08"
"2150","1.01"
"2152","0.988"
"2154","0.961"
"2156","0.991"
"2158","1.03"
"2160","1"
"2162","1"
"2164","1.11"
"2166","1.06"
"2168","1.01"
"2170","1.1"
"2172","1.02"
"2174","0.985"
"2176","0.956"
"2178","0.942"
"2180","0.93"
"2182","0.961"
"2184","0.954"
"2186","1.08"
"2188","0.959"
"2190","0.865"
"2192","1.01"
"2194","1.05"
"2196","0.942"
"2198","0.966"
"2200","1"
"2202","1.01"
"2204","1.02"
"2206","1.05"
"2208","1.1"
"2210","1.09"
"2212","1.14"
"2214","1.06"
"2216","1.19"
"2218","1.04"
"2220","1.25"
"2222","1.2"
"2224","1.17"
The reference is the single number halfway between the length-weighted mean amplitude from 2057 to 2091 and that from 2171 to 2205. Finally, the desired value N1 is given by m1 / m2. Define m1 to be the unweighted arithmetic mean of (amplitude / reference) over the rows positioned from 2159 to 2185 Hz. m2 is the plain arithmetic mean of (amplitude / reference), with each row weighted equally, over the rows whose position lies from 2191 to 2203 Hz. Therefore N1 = 1.01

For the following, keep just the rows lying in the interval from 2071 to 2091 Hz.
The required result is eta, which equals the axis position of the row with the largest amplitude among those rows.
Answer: 2090 Hz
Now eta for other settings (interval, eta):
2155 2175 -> 2164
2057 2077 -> 2062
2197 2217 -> 2216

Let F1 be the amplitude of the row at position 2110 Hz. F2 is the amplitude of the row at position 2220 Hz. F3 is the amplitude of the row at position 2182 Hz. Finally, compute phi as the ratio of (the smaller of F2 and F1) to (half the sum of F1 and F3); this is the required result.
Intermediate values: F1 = 0.996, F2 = 1.25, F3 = 0.961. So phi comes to 1.02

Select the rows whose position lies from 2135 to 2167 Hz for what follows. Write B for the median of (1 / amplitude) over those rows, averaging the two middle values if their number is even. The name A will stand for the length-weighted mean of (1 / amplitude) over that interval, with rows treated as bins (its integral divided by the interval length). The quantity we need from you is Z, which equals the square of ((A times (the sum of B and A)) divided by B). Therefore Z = 3.88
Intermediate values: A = 0.99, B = 1.000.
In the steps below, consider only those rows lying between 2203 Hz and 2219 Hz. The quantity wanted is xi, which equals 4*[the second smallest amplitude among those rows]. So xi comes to 4.16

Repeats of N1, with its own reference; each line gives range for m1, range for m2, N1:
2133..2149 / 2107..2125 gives 1.03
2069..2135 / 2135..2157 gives 1.00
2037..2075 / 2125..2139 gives 1.03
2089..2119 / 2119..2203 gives 1.03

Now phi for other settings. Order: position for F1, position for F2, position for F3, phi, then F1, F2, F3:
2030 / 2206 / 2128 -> 1.03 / 1.04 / 1.05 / 0.98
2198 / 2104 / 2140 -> 0.98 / 0.966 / 1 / 0.999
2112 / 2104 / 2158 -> 0.98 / 0.993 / 1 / 1.03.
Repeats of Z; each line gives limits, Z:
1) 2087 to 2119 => 3.90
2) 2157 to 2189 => 3.96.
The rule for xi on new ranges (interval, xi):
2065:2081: 3.74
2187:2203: 3.77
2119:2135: 3.84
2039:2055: 3.81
